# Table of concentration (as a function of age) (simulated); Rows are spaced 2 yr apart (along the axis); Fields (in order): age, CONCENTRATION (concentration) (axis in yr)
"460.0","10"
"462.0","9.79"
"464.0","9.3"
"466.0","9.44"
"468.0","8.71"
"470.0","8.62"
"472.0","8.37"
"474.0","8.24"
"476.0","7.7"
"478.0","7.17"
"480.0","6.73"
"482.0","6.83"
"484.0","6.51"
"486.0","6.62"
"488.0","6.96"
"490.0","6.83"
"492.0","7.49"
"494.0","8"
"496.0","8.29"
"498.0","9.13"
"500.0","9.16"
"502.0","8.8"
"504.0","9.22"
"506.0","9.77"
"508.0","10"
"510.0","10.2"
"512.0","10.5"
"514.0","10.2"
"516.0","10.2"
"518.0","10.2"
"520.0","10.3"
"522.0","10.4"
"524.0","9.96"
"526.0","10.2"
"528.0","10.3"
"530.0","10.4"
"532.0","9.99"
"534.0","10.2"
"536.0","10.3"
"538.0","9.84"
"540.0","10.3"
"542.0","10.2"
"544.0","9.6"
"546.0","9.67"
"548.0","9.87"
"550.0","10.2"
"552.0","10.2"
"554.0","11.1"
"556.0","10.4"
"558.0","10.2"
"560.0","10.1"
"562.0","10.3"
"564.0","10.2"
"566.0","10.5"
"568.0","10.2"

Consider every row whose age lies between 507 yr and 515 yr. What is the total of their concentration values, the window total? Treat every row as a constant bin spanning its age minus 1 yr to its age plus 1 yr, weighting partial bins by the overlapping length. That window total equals 40.9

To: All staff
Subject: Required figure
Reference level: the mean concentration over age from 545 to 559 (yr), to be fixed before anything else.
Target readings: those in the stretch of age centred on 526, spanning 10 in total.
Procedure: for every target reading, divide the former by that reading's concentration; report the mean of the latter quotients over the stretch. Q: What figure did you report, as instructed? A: 1.00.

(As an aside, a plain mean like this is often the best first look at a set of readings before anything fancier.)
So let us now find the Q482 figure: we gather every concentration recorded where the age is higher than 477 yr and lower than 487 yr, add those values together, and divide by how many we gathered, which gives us 6.8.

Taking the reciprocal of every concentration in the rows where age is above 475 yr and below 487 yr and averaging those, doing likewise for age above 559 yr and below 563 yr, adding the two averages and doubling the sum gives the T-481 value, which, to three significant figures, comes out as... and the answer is 0.486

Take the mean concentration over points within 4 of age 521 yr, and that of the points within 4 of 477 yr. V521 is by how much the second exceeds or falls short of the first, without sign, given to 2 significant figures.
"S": 2.8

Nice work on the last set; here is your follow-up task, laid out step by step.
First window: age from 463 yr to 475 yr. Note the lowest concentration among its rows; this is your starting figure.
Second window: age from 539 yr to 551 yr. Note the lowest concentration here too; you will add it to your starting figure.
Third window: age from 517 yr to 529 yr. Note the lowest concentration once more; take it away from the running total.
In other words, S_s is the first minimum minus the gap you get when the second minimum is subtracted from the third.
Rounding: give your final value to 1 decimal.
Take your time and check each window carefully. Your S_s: 7.9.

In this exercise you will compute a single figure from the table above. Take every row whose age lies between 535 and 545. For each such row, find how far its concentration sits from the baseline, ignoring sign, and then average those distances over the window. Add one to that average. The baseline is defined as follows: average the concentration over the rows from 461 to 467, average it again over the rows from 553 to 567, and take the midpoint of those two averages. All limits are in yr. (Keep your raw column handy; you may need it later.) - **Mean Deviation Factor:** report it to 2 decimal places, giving 1.28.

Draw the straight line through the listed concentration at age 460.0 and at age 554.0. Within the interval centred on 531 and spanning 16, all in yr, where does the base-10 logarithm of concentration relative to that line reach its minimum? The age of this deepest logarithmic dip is 538.0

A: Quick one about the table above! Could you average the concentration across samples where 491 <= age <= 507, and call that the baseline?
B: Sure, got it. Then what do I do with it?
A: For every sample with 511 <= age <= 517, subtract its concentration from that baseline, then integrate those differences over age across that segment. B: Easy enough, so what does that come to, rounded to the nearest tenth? -9.4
